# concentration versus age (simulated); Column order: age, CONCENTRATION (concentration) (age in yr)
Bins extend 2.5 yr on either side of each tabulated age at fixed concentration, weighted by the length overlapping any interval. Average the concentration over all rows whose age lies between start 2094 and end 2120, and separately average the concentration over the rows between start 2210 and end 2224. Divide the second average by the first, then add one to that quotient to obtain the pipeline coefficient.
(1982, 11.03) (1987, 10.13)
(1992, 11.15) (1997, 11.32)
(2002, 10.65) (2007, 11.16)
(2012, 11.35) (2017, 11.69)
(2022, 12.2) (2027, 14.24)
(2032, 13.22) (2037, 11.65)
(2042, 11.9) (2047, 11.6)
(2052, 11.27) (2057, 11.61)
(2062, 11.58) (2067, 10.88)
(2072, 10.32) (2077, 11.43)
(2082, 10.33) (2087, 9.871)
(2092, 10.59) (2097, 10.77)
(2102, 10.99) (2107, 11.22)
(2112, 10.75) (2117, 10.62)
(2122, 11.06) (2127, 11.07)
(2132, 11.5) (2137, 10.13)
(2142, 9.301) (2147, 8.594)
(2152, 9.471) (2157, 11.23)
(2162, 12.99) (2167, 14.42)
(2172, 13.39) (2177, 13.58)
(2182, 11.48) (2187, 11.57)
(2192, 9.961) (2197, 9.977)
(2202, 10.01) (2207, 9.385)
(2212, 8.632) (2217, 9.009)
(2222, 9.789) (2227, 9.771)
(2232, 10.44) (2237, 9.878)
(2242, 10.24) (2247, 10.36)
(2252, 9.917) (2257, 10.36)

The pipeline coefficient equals 1.84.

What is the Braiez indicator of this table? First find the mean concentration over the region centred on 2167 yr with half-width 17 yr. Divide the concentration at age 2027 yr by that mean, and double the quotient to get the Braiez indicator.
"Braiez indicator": 2.3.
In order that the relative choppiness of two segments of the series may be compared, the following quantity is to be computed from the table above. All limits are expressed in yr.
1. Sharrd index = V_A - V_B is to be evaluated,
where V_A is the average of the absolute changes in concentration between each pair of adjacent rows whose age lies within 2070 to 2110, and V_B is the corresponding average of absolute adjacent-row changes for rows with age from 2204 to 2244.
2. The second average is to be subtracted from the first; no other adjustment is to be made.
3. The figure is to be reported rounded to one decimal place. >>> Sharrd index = 0.1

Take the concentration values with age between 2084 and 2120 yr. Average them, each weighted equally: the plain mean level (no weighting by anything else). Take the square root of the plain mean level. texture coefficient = 3.27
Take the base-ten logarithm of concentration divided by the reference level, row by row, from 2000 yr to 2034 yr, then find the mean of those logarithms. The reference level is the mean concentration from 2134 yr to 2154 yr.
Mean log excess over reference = 0.11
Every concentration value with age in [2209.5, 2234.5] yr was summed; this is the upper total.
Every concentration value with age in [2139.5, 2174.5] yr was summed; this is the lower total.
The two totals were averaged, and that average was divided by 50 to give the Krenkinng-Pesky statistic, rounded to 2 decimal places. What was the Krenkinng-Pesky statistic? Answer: 1.27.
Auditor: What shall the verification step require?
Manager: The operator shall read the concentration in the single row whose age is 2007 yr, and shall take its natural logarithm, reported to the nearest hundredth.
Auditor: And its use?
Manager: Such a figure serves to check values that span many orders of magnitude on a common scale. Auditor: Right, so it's 2.41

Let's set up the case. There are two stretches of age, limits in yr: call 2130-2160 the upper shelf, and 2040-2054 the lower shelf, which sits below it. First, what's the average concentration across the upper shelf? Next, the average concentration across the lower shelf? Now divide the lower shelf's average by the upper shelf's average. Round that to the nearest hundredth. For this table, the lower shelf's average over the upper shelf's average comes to 1.15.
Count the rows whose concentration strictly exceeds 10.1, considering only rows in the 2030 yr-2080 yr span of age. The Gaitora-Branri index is 10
